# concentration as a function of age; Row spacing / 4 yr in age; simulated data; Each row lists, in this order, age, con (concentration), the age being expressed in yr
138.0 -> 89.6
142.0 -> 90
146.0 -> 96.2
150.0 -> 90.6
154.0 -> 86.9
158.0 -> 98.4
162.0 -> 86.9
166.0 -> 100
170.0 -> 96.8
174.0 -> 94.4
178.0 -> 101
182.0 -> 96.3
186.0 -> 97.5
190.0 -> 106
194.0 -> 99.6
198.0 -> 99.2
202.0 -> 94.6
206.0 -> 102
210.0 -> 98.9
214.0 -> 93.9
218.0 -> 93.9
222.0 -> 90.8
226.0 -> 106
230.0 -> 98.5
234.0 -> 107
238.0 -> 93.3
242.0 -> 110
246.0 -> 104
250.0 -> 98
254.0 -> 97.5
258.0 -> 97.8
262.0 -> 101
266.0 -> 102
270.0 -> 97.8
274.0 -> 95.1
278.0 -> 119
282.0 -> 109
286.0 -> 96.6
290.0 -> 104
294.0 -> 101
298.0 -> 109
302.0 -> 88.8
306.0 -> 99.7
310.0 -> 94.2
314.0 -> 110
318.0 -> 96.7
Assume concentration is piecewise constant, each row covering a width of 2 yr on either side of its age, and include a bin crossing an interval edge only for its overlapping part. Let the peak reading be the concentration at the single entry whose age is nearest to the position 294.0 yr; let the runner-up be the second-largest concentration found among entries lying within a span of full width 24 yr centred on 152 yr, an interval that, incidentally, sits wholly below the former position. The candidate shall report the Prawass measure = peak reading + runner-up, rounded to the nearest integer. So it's 197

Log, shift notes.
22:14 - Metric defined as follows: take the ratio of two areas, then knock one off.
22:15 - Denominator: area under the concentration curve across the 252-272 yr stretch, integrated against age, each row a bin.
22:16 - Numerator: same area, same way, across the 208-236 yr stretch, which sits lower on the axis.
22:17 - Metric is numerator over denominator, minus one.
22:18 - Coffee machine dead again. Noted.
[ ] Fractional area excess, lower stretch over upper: 0.39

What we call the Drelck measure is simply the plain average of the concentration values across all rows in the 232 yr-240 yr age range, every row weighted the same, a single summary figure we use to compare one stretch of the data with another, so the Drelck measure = 100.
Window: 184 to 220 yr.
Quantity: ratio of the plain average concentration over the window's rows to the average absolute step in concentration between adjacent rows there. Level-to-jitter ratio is 22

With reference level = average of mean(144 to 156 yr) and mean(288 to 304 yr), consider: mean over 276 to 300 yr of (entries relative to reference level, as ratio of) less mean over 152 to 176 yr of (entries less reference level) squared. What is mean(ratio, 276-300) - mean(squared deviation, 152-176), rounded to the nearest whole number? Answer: -31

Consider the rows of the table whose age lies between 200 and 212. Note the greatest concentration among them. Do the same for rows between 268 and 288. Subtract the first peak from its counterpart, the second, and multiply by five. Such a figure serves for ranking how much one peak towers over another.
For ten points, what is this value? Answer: 85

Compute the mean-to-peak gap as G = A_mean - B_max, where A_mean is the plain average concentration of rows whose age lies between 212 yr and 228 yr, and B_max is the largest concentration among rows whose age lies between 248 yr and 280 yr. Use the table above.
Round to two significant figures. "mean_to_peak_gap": -23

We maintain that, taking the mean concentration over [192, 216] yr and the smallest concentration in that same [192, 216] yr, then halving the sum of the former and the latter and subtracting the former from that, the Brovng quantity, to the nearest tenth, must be -2.1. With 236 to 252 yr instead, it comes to -4.0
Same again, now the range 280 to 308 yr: -6.2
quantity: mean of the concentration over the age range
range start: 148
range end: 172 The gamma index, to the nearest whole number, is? 93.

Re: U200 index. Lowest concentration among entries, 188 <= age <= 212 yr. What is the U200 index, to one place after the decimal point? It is 94.6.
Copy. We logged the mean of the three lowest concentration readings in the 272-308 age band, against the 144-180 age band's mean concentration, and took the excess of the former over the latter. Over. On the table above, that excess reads -1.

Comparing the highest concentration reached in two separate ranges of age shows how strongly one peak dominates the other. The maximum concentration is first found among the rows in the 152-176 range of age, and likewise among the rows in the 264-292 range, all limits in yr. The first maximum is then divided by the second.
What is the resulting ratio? 0.84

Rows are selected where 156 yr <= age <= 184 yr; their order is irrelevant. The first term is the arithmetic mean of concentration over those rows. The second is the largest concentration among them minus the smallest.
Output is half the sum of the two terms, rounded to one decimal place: 55.2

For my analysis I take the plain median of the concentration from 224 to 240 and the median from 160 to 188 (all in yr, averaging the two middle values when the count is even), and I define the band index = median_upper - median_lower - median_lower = -91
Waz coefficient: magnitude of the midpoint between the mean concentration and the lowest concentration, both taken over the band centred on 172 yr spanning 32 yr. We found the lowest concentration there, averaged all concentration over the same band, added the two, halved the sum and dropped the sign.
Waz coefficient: 91.7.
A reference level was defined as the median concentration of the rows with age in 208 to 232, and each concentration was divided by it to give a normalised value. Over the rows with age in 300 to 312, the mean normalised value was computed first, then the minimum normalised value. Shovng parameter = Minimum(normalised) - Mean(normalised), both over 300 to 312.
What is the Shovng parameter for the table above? -0.056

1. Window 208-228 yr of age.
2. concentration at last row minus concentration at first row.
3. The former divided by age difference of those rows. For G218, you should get 0.4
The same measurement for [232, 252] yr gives -0.6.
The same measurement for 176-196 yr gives -0.1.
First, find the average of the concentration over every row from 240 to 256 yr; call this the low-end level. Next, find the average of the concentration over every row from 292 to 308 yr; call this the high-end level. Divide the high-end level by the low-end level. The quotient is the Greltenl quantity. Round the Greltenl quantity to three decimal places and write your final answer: 0.973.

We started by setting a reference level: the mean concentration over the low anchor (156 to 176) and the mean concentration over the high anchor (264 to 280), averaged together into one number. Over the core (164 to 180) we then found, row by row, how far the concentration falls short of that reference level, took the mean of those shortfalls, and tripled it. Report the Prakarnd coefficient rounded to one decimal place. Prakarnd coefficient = 4.0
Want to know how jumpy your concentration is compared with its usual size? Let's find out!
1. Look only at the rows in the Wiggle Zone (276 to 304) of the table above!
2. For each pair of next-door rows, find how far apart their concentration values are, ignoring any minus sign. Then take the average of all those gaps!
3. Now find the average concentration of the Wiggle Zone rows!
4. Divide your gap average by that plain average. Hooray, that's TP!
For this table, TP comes 0.10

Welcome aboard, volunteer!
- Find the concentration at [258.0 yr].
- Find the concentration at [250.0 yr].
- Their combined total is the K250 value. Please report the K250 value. 196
